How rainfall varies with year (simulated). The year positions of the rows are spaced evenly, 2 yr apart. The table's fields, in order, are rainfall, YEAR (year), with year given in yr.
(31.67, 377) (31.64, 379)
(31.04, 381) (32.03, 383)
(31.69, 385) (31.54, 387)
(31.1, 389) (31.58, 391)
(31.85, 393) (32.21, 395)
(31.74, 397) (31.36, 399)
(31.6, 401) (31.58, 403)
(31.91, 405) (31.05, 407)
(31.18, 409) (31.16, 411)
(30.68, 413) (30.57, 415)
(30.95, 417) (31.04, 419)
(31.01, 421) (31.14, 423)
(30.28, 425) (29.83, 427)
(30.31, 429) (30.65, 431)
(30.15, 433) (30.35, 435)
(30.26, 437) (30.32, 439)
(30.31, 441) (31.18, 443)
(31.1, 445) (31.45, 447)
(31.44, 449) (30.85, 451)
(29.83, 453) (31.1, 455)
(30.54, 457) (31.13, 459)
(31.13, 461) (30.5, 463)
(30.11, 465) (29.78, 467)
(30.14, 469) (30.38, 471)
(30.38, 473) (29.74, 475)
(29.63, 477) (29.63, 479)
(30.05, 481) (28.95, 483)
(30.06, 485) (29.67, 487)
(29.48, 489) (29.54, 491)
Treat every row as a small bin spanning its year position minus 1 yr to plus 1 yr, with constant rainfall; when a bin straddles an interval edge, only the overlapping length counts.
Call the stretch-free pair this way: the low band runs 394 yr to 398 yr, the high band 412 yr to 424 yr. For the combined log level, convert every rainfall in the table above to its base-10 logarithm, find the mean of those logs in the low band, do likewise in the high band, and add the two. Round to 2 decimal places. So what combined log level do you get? 2.99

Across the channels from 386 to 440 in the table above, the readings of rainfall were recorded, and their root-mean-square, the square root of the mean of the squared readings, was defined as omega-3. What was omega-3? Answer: 31.0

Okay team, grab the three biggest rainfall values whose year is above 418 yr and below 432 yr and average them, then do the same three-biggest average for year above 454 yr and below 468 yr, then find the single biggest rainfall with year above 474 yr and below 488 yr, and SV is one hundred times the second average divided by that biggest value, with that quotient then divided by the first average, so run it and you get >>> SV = 3.33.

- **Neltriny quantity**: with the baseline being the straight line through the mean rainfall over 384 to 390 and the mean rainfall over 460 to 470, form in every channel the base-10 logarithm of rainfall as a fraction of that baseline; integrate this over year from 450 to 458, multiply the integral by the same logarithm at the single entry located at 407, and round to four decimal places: 0.0000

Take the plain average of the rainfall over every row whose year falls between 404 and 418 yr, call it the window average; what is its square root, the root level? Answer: 5.57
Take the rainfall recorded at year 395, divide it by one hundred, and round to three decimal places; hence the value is 0.322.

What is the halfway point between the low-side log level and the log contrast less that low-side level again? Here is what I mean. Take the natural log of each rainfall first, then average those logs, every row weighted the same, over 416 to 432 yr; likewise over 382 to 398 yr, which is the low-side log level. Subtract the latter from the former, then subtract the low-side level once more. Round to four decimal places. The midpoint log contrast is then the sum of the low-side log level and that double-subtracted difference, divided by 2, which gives -0.0171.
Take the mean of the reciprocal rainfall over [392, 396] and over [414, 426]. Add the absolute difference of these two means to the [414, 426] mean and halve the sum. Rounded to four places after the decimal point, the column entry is 0.0168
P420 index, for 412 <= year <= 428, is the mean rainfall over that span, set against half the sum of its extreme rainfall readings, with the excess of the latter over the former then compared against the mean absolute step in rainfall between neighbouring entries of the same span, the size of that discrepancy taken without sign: 0.50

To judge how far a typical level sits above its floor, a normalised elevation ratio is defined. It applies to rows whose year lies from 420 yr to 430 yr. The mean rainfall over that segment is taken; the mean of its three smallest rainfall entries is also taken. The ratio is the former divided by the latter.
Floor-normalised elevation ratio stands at 1.01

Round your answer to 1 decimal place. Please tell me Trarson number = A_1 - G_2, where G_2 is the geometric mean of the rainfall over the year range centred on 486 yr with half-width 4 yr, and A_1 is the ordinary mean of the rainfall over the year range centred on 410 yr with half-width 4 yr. 1.5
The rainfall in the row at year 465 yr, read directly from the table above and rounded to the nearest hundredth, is 30.11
